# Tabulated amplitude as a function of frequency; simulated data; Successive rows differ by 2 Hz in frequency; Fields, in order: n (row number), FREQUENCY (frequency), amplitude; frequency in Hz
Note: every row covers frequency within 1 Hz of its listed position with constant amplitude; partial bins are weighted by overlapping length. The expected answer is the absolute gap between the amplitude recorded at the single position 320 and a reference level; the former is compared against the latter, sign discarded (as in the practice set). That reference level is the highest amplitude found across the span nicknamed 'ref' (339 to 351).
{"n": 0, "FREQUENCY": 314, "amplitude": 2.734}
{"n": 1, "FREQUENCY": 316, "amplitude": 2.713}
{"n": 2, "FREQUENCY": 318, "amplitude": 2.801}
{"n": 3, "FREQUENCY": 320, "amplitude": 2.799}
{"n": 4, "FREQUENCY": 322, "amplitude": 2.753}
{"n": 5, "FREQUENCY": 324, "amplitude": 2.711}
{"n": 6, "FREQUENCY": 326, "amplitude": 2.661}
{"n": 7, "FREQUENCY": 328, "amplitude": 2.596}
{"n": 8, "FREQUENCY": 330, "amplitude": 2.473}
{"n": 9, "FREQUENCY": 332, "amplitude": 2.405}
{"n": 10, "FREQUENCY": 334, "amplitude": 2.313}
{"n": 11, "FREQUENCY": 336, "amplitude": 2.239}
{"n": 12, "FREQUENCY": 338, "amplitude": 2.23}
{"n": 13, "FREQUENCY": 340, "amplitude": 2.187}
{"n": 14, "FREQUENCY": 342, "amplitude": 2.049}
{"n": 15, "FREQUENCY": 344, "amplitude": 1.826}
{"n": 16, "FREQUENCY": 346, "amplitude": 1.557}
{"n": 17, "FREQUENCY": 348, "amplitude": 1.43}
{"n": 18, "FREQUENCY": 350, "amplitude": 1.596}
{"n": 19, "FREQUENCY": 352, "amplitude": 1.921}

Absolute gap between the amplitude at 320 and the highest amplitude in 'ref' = 0.6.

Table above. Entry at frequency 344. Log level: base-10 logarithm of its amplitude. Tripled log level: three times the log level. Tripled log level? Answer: 0.78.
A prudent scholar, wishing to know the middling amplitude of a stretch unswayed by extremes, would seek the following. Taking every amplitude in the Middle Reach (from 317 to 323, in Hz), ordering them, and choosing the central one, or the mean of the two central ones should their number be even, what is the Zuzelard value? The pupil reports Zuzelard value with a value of 2.80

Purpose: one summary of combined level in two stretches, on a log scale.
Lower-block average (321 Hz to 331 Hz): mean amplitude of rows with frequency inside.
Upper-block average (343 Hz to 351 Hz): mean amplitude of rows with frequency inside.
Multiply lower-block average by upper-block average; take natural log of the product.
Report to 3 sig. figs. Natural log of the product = 1.44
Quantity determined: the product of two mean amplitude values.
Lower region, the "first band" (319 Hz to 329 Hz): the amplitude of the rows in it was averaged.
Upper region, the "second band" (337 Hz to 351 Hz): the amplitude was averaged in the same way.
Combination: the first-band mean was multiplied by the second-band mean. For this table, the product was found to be 5.0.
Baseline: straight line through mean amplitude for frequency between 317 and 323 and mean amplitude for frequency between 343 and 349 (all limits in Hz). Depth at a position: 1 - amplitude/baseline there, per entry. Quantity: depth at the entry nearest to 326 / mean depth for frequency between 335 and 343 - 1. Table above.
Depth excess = -0.6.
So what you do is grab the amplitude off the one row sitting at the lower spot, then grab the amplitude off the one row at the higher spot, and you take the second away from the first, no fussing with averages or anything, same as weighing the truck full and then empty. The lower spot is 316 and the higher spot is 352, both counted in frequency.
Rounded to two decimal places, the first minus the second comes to 0.79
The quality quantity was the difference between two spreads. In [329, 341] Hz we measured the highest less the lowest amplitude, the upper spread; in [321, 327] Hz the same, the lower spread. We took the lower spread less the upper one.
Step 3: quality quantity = -0.2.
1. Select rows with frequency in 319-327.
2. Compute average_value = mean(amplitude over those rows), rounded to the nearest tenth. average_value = 2.7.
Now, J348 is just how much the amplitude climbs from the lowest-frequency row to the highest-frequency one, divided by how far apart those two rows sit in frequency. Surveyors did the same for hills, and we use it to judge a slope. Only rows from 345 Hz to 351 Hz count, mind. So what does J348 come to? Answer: 0.010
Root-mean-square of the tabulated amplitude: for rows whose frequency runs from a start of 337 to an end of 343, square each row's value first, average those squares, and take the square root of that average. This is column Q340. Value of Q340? 2.16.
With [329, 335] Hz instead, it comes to 2.40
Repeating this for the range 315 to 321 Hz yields 2.77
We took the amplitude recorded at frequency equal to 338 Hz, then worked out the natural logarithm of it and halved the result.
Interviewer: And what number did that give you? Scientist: 0.40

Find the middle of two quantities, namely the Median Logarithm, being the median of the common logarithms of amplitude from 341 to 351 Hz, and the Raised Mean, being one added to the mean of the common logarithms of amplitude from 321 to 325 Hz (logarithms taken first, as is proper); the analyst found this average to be 0.82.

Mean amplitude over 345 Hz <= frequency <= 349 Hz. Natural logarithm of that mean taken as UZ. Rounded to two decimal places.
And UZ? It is 0.40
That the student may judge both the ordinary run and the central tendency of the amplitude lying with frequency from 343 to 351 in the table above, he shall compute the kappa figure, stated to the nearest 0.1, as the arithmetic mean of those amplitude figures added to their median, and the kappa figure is 3.2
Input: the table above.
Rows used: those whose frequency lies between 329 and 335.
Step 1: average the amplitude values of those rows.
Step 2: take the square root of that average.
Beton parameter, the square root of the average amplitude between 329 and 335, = 1.55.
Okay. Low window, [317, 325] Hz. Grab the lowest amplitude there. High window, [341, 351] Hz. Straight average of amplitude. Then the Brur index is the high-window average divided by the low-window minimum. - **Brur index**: 0.62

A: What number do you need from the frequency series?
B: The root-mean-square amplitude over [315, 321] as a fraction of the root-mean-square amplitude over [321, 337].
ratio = 1.1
